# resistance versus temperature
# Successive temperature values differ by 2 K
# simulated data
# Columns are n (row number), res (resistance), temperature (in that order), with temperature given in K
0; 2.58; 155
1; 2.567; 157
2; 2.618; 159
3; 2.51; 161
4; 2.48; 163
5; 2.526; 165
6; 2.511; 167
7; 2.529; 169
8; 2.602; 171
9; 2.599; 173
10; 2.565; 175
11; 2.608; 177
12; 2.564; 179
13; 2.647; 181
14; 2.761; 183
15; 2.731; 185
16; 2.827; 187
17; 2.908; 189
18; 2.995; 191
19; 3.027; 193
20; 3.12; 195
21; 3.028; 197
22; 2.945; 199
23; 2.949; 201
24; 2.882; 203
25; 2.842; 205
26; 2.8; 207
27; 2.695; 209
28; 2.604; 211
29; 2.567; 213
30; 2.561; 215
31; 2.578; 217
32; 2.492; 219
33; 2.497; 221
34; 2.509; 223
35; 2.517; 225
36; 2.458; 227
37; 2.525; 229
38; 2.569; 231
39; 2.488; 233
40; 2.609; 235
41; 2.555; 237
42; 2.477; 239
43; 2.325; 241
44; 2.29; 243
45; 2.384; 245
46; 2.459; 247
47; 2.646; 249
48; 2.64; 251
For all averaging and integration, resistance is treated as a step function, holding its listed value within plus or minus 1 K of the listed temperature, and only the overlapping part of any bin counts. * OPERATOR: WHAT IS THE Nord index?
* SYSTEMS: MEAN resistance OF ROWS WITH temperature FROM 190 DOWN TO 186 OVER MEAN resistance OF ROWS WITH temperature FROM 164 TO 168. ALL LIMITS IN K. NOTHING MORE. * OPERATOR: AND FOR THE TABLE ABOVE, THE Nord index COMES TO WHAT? 1.14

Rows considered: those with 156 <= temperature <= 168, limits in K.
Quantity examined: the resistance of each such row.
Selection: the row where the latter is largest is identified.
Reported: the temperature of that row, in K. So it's 159 K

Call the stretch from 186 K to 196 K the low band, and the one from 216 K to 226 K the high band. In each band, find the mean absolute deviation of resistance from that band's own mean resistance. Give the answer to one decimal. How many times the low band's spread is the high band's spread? 0.3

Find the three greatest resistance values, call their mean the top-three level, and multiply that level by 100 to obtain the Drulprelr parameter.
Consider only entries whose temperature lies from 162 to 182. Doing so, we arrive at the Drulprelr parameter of 262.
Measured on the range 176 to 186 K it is 271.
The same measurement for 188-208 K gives 306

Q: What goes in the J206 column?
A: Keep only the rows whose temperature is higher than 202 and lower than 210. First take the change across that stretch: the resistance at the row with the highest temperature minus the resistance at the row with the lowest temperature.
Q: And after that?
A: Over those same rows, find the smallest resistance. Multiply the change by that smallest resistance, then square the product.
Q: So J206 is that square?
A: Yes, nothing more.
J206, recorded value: 0.25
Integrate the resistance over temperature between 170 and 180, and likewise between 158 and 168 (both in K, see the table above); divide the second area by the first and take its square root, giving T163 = 0.99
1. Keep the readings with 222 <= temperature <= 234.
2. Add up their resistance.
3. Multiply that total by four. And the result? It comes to 60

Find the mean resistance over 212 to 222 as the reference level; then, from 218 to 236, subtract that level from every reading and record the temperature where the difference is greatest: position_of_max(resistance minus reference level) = 235 K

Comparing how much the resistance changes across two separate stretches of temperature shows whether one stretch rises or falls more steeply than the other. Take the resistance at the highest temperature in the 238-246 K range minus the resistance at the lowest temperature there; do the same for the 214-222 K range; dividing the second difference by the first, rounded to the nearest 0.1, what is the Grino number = 0.7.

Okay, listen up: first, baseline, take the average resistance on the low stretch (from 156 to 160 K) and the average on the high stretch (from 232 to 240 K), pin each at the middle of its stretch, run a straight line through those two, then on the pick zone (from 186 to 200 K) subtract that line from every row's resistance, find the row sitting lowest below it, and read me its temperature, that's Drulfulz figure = 187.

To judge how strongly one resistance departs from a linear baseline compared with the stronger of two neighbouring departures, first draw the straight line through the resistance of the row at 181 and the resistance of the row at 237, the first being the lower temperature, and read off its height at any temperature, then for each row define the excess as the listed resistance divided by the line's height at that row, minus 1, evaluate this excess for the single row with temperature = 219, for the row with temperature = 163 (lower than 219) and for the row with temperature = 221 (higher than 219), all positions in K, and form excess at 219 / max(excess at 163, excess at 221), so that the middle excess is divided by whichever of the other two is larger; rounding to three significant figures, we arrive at 1.10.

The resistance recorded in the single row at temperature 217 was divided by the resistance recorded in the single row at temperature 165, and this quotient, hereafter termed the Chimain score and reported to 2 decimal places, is 1.02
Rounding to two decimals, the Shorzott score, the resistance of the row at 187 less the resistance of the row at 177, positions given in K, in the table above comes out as 0.22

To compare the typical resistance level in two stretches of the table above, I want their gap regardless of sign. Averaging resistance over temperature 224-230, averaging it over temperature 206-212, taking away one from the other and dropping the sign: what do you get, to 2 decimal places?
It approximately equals 0.20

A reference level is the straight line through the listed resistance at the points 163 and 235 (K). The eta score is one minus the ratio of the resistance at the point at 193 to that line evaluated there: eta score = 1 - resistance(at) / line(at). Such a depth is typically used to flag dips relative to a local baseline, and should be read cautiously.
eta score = -0.19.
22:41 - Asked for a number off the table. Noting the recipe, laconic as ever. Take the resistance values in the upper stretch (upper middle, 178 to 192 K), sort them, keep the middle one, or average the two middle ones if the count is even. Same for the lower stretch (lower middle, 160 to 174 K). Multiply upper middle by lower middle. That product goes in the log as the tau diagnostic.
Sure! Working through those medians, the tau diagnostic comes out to 7.0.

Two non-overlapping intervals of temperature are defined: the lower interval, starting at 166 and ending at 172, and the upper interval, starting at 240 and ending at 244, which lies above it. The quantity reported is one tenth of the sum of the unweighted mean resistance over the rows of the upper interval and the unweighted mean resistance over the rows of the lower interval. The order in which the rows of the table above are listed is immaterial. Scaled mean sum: 0.49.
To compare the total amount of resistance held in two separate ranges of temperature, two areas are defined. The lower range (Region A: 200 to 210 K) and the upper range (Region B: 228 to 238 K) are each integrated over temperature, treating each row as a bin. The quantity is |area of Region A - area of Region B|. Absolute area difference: 2.8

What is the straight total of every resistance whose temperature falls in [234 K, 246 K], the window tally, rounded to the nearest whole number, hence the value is 15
